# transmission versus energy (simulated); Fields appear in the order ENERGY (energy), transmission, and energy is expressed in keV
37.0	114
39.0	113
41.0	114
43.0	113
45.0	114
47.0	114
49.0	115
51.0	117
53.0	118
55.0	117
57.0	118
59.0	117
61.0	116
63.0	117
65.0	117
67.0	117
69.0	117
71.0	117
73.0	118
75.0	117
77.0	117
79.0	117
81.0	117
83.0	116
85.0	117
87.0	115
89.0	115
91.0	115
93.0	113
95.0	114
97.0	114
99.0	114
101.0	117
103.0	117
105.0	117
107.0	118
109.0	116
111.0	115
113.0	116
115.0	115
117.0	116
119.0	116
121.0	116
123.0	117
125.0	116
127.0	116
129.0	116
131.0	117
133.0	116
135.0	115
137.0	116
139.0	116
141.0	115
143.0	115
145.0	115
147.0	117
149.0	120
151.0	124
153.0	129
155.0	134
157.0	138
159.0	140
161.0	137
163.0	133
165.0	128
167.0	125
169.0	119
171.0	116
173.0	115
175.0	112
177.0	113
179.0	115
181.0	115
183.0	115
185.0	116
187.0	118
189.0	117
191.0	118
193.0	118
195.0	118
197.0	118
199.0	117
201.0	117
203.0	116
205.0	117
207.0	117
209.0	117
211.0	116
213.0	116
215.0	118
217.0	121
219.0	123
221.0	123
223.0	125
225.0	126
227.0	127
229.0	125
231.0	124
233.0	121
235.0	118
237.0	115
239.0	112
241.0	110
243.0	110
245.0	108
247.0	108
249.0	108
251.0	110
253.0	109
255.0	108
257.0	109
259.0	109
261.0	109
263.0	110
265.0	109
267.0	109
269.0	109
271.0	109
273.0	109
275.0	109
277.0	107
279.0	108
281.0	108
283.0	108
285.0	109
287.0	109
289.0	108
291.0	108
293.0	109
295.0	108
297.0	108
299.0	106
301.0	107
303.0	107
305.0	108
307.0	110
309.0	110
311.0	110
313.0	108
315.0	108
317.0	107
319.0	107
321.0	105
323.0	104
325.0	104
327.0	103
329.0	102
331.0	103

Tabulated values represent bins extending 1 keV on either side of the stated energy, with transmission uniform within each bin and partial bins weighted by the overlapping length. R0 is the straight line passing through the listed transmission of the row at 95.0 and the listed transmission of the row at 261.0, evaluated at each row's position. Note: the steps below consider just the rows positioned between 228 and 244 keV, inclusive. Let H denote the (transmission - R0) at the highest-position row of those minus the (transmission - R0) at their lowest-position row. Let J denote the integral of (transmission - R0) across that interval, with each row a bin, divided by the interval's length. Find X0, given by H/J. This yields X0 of -2.05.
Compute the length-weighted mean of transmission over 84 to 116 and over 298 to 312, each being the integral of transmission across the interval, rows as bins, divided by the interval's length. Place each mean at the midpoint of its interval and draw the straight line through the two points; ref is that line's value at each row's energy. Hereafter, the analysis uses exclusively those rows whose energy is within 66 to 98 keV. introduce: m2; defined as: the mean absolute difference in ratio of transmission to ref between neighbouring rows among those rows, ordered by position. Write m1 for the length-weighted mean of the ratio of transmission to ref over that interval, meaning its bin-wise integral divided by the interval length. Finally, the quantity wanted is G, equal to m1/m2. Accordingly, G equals 183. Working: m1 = 1.00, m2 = 0.005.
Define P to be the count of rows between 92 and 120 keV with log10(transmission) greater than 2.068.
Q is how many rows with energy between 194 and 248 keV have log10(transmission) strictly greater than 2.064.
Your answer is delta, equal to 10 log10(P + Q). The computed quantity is 14.0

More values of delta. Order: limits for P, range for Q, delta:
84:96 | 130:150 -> 8.5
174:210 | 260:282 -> 10.4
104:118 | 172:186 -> 4.8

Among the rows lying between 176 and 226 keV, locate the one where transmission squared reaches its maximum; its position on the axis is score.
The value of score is 225.0 keV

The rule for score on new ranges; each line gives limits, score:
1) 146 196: 159.0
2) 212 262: 227.0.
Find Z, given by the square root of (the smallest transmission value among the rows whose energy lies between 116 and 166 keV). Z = 10.7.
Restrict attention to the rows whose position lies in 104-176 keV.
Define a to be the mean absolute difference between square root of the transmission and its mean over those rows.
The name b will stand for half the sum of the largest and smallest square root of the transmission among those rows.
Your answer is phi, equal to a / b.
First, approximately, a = 0.27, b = 11.2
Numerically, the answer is 0.024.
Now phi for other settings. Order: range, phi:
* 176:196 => 0.006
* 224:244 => 0.024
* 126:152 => 0.007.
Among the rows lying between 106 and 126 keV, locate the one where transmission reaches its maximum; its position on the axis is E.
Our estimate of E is 107.0 keV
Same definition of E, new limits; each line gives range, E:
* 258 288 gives 263.0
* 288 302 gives 293.0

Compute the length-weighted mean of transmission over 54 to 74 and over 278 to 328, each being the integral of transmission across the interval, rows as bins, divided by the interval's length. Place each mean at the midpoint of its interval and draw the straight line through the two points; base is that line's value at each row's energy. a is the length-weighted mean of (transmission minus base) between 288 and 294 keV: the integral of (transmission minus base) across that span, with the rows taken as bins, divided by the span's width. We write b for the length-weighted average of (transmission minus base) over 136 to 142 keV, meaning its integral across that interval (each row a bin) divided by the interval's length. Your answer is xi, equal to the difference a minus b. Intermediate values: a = 0.4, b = 1.6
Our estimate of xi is -1.2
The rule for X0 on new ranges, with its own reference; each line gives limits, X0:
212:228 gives 0.94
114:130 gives 0.51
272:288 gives -8.00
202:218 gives 0.81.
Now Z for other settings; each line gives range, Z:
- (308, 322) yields 10.2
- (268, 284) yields 10.3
